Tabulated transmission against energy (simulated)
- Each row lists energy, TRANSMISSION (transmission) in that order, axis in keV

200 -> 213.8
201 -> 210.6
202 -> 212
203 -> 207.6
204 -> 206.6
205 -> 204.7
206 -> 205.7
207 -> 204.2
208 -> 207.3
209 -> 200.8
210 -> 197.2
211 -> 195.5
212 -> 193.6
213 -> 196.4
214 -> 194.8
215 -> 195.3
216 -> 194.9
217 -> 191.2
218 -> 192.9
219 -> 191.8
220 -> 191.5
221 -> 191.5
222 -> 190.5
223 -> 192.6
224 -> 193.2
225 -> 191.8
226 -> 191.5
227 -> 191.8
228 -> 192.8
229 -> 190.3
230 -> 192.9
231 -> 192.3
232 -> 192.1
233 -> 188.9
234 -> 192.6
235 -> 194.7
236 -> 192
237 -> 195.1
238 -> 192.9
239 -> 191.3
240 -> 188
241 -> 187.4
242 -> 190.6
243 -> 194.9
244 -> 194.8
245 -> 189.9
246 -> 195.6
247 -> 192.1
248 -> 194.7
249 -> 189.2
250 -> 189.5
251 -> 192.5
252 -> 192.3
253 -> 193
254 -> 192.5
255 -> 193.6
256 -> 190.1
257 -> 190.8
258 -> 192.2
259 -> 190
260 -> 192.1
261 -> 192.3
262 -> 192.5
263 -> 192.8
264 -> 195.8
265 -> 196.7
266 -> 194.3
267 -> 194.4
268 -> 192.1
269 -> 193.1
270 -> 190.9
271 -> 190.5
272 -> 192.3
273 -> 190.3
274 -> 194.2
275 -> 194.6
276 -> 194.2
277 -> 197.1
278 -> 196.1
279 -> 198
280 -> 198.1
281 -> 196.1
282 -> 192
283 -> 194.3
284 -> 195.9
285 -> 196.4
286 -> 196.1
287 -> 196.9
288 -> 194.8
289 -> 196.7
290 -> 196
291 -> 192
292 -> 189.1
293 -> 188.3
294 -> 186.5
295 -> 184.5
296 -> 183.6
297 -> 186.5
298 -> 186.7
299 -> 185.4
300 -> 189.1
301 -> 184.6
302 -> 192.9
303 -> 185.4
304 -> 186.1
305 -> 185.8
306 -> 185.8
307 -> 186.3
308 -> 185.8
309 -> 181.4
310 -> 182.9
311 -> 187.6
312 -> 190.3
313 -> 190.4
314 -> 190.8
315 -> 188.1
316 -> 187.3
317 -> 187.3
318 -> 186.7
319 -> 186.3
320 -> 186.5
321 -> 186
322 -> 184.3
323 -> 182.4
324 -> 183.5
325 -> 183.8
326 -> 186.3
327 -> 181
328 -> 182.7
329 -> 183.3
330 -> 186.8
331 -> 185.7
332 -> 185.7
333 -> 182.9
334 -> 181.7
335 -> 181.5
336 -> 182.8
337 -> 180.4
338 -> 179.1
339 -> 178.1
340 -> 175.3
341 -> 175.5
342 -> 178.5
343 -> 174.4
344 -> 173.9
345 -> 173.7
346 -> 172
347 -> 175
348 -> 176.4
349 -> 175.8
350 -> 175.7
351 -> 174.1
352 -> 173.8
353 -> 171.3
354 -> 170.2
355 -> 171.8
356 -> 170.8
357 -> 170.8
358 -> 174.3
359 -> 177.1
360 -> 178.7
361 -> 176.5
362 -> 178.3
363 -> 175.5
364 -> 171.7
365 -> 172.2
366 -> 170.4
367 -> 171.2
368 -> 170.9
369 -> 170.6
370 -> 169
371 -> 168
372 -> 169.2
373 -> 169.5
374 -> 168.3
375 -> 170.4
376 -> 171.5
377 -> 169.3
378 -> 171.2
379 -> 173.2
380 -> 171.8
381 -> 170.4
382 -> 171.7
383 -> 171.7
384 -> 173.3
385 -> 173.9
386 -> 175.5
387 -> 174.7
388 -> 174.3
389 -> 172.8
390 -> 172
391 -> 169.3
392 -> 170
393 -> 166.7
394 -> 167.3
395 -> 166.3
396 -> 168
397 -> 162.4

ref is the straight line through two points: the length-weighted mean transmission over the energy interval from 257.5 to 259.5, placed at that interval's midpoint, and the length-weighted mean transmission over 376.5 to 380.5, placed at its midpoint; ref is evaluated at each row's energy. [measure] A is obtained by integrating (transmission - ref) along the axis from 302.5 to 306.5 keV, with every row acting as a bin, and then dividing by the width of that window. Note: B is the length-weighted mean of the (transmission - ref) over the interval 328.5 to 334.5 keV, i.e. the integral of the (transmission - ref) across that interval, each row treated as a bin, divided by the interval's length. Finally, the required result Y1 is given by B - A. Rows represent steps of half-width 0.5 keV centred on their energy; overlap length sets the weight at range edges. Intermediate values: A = 2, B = 5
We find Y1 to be 3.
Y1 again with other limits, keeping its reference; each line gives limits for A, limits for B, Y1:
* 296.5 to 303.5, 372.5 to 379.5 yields -4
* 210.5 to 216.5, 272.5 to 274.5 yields 7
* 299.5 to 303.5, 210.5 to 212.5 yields -8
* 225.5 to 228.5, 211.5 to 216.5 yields 1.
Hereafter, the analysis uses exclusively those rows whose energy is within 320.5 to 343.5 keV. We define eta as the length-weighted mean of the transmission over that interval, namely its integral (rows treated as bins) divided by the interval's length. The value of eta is 182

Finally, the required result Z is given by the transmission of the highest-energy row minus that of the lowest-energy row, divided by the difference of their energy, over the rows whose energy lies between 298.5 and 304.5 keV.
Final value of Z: 0.1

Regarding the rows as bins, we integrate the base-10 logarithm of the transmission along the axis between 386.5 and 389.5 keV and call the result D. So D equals 7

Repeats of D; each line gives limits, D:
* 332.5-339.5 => 16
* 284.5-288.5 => 9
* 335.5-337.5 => 5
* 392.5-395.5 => 7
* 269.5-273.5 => 9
